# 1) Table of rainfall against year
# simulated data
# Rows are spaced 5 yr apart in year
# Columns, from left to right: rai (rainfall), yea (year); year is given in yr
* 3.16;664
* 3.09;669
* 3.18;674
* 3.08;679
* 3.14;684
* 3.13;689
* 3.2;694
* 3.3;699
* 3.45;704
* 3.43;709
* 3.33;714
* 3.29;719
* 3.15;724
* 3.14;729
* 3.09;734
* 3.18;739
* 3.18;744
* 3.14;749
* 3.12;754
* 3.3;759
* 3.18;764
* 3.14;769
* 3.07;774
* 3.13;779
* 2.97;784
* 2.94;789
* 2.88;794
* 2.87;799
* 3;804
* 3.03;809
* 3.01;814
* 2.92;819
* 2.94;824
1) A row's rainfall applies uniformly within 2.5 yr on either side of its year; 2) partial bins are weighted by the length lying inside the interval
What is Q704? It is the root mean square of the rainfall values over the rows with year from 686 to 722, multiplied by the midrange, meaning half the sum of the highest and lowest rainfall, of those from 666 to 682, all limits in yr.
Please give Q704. 10.3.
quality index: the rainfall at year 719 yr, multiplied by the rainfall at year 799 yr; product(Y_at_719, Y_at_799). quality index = 9.4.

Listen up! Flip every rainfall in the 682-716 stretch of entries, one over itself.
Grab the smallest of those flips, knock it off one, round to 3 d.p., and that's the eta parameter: 0.710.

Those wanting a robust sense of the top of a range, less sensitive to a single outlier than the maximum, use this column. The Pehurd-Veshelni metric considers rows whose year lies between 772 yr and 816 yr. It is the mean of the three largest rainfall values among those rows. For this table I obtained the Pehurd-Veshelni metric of 3.08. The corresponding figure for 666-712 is 3.39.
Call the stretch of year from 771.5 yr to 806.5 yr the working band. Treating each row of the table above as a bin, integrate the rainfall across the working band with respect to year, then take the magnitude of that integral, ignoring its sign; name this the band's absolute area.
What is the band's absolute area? 104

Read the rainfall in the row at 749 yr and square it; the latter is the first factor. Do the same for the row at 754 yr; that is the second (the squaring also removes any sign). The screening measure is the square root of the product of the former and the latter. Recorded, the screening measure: 9.8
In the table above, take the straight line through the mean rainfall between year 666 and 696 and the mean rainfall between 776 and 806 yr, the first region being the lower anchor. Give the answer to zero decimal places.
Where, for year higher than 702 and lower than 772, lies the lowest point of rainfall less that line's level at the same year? 734 yr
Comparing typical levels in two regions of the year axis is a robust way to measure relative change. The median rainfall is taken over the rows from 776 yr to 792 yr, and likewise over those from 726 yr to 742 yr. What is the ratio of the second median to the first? 1.057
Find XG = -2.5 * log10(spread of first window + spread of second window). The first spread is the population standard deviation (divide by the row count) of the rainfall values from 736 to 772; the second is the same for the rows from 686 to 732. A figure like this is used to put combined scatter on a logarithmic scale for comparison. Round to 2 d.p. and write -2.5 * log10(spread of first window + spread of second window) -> 1.93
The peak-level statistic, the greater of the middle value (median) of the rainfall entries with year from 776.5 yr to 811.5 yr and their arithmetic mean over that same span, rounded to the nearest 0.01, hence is 2.97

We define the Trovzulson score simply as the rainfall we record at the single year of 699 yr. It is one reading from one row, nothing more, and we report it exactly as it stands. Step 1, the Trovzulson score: 3.3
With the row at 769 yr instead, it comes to 3.14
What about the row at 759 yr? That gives 3.3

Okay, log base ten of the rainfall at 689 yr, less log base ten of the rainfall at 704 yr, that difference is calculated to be -0.04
